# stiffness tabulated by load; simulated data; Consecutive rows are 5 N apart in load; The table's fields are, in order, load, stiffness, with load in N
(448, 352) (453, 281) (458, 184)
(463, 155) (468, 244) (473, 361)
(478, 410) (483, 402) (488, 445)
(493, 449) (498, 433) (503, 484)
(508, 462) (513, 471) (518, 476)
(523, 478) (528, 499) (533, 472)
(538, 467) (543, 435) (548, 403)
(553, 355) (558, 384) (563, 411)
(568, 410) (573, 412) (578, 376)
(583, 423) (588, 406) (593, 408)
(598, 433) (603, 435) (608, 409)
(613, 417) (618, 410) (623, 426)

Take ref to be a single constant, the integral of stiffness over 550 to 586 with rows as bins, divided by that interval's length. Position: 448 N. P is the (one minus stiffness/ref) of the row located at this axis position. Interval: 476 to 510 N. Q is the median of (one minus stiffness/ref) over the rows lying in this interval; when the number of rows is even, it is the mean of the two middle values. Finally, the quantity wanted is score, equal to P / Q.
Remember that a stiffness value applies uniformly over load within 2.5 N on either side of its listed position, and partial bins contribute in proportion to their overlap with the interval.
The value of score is -0.9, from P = 0.11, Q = -0.12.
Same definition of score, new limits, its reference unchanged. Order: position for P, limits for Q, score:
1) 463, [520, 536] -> -2.9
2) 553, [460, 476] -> 0.3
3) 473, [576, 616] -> -2.1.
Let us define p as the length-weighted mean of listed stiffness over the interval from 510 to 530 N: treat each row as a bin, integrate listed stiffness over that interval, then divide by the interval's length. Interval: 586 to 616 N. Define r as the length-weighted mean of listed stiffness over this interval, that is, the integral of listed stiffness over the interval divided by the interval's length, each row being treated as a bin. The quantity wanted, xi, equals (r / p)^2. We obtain 0.8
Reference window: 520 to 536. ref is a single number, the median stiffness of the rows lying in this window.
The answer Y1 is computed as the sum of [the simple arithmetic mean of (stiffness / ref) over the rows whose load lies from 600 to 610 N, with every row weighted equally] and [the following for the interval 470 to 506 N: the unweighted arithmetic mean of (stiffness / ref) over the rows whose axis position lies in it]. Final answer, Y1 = 1.77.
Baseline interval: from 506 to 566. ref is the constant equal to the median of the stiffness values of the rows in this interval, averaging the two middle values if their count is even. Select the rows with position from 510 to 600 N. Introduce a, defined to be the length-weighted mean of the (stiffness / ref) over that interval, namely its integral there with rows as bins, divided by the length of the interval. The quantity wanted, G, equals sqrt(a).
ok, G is 0.961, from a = 0.92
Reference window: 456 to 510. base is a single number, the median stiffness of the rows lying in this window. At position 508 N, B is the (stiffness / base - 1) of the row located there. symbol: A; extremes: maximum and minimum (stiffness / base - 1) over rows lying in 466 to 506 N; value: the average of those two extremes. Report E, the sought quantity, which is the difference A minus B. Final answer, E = -0.2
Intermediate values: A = -0.11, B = 0.1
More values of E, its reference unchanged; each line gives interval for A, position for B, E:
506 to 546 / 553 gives 0.3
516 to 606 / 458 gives 0.6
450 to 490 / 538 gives -0.4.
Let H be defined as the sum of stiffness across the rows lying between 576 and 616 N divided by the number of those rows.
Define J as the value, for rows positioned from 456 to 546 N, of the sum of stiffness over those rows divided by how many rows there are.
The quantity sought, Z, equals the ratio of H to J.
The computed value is 1.02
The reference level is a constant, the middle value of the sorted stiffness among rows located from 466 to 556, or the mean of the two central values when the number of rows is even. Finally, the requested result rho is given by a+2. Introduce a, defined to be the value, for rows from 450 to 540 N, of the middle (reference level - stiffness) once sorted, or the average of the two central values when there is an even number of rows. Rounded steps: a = 0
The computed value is 2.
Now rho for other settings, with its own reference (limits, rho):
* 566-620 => 39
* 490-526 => -22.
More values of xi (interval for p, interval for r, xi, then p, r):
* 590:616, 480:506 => 1.1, 420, 442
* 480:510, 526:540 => 1.2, 445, 479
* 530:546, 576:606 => 0.8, 458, 414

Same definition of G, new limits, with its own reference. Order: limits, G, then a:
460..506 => 0.898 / 0.81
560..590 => 0.935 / 0.87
